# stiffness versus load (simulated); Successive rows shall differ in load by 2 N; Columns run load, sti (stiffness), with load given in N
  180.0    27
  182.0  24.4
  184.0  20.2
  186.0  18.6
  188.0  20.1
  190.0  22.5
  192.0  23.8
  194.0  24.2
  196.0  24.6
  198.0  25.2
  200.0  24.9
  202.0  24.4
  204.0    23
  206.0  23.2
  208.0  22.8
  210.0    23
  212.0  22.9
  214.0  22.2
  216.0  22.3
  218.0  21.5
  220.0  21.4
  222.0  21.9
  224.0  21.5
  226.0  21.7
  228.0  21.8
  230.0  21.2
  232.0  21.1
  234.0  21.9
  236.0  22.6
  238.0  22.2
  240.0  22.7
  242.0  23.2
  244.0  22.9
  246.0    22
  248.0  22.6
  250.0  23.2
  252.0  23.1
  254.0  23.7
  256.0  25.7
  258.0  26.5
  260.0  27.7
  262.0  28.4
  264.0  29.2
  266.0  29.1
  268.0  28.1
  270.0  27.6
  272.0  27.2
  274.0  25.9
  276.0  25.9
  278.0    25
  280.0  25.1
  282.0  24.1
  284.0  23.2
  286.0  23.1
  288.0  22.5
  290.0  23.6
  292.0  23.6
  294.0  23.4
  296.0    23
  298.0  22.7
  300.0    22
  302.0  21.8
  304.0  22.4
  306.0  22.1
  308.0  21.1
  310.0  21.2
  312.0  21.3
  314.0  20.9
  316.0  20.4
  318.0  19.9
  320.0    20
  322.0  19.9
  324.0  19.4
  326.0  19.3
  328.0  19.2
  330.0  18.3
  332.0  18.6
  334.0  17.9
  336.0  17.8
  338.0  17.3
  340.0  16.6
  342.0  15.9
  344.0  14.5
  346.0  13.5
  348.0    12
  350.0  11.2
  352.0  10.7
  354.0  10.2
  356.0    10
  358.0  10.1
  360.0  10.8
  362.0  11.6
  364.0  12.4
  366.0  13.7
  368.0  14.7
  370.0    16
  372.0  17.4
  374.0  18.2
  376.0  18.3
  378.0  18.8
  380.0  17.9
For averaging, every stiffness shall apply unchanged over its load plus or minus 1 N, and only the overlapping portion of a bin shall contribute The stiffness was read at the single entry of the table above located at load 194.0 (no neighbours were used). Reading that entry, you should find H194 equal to 24.2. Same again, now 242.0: 23.2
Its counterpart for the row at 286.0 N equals 23.1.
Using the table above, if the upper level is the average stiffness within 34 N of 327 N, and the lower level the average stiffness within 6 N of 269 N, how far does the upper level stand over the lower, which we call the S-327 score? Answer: -10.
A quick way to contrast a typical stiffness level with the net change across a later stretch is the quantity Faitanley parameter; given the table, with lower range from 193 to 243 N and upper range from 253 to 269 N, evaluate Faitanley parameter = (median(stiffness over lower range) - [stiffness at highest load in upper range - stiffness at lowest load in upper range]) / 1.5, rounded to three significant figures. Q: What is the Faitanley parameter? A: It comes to 12.1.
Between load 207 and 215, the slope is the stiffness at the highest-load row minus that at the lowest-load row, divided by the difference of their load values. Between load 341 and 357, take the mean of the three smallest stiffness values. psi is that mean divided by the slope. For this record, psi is -103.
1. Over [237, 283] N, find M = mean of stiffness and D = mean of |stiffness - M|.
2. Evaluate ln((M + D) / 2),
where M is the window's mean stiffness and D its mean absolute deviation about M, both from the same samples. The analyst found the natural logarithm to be 2.61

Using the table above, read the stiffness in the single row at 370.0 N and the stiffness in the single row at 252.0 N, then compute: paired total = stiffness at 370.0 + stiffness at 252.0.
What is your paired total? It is 39.1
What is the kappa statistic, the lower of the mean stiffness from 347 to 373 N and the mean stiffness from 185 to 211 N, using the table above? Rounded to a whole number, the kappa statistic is 12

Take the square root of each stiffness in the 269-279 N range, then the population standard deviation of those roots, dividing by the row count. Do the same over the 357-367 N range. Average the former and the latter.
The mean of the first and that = 0.137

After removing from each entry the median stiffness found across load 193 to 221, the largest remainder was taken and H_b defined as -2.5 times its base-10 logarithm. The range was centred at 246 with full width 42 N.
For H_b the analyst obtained -2.0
